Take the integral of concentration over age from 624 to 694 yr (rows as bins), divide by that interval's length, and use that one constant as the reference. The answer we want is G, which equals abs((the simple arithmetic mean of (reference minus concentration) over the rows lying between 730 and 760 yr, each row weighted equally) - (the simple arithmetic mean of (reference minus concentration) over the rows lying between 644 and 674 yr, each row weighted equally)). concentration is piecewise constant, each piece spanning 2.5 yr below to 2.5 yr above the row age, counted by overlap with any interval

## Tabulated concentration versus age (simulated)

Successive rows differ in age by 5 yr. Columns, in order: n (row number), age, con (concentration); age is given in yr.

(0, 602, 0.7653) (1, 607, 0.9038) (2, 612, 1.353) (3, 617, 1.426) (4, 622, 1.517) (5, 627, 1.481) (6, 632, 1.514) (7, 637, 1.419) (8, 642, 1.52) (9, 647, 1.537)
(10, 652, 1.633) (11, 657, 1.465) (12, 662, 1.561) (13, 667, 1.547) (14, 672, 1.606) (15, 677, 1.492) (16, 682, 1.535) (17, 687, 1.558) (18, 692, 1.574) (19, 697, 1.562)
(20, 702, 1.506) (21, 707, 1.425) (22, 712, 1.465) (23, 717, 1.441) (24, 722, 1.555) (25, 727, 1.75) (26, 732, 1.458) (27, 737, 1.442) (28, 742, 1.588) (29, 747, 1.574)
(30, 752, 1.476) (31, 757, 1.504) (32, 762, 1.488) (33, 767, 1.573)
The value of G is 0.051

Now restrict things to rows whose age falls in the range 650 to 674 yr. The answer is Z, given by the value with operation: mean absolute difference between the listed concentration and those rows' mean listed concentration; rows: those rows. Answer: 0.046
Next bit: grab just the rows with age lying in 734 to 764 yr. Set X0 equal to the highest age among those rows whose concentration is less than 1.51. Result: 762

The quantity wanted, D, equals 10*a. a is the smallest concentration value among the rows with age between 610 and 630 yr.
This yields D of 13.5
